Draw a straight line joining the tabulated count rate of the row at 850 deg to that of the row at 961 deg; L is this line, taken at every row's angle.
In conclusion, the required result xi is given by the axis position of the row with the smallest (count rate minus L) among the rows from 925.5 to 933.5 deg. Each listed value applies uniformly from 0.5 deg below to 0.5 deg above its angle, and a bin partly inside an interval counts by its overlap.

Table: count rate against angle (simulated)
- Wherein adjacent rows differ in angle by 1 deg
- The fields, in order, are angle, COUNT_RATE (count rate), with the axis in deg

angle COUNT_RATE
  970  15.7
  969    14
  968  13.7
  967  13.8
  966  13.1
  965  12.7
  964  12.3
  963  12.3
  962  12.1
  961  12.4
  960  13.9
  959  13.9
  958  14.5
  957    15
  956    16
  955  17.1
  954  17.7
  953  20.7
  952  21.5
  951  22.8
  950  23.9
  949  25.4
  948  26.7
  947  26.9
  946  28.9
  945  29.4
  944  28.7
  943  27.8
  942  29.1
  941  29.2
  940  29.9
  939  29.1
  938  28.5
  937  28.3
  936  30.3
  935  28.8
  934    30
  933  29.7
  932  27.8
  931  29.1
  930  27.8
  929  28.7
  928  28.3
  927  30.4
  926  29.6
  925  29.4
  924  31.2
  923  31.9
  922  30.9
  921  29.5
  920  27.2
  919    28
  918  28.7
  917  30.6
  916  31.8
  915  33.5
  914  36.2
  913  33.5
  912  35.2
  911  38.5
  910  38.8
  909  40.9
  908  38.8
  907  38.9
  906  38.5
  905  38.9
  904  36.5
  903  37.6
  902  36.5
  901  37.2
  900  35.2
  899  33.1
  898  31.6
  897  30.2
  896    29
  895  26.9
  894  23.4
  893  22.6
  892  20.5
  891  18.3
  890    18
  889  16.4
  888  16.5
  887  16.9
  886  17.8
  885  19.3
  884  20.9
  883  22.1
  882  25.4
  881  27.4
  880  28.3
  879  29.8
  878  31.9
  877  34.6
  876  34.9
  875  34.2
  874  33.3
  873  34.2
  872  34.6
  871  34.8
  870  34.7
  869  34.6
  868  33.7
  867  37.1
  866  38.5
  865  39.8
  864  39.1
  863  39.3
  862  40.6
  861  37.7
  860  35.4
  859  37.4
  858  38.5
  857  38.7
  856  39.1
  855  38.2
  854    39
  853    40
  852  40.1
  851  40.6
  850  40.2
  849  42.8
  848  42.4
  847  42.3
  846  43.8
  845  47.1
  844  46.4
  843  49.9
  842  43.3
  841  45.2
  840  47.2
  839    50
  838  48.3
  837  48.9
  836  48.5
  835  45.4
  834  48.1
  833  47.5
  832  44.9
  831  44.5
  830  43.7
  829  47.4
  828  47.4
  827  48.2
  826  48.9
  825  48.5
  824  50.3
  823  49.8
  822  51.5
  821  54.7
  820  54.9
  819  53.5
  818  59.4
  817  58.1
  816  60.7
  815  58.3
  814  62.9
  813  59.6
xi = 928 deg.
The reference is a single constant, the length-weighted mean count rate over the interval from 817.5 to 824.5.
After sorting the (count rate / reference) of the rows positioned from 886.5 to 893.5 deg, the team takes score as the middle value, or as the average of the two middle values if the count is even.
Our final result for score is 0.3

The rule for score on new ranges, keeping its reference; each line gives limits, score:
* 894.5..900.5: 0.6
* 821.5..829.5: 0.9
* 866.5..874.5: 0.6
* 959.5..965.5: 0.2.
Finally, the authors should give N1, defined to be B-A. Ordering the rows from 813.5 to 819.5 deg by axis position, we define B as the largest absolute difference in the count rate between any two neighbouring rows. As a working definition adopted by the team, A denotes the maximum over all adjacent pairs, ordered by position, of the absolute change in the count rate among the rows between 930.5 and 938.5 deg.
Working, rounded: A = 2.0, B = 5.9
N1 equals 3.9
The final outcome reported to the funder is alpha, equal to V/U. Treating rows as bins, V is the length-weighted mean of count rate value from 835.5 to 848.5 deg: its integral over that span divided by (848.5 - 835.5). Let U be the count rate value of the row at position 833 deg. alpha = 1.0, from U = 47.5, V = 46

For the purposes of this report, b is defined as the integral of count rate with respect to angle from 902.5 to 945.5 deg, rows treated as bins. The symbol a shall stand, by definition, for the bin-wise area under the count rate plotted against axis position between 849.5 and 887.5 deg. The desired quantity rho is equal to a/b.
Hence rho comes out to 0.9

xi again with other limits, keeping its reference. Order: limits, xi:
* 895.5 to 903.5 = 896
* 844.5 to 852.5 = 850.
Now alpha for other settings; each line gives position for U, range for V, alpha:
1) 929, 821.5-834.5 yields 1.7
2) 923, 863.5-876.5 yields 1.1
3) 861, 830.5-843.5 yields 1.2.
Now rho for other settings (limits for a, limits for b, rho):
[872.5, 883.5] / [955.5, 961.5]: 3.9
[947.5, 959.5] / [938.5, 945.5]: 1.2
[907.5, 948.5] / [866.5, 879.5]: 2.8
